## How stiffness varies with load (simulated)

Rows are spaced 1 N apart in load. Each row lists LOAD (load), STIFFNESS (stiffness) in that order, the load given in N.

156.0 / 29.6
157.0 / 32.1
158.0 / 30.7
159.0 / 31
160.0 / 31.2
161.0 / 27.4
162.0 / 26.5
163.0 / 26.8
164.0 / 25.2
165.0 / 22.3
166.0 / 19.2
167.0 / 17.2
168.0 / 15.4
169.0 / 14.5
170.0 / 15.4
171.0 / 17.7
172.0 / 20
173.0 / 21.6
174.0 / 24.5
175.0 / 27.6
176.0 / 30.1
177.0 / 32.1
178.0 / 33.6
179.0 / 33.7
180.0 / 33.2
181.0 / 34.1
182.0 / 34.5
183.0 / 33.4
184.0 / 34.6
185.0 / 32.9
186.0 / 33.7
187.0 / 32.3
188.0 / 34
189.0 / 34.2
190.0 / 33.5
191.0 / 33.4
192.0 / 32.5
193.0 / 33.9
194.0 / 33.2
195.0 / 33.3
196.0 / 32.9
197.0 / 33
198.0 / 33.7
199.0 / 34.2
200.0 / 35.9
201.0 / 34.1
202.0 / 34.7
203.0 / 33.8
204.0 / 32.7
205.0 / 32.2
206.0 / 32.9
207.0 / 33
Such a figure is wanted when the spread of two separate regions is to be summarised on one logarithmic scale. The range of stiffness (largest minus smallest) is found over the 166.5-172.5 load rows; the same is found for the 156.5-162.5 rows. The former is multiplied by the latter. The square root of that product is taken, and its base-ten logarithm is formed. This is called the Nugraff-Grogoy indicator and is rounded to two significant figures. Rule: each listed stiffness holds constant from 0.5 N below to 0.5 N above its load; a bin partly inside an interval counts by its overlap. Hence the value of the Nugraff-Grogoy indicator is 0.74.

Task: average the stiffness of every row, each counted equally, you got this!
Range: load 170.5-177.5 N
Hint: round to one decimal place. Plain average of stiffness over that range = 24.8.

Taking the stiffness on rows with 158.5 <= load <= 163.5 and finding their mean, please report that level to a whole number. 29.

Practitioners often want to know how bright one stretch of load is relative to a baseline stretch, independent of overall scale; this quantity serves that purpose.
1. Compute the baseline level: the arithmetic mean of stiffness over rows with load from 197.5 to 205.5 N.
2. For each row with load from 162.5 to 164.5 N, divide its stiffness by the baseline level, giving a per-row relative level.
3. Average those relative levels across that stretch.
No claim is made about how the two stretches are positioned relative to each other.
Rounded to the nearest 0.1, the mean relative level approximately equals 0.8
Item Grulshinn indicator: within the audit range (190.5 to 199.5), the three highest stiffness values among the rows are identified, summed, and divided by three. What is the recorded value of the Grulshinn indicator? 33.9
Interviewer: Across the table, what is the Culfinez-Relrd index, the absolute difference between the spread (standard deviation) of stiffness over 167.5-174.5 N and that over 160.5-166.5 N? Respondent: 0.5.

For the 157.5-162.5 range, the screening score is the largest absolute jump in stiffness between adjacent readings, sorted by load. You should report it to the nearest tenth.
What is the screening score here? 3.8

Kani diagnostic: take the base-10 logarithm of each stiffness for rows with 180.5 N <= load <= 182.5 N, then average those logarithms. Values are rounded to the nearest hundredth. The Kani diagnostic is 1.54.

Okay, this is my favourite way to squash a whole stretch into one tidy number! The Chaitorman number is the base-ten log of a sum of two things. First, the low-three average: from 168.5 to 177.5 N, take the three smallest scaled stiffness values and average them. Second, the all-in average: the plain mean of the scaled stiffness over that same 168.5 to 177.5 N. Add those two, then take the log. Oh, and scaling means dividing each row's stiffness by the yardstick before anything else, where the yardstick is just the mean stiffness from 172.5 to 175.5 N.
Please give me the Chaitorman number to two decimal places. 0.19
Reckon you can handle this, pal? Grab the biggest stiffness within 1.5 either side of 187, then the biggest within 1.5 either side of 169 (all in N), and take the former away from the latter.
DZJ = -19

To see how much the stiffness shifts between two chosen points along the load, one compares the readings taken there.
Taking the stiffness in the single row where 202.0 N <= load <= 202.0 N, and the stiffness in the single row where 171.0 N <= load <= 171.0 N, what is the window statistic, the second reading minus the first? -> -17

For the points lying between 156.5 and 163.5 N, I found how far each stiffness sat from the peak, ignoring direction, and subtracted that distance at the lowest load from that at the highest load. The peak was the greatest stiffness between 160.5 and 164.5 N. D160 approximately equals -4.1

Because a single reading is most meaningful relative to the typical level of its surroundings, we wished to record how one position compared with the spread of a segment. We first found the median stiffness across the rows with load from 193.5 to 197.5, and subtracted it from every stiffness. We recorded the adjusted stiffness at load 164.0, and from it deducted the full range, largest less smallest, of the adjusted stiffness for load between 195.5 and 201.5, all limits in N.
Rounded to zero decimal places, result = -11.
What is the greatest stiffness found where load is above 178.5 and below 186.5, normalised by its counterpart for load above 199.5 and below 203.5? 0.96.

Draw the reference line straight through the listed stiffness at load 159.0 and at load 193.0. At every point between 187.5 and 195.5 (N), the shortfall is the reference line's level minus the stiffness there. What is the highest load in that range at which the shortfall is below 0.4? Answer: 193.0 N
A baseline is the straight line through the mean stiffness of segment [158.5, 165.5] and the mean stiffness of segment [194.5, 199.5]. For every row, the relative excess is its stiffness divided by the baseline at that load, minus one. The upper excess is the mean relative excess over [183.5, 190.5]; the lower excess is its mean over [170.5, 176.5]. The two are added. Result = -0.13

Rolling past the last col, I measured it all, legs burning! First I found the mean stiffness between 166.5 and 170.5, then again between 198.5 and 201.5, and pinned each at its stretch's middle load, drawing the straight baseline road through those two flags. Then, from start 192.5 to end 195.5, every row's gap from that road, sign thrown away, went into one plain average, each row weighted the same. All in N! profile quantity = 2.4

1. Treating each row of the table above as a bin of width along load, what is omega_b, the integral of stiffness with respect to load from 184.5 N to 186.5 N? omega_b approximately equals 67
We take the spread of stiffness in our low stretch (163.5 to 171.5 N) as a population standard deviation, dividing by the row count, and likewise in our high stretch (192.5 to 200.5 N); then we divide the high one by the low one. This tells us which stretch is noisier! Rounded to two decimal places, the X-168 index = 0.26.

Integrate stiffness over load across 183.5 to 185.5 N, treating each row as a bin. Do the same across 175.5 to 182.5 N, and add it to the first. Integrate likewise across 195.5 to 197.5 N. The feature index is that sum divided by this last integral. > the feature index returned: 4.5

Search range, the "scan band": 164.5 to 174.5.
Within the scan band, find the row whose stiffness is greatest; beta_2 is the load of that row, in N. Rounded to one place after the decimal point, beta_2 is 174.0 N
